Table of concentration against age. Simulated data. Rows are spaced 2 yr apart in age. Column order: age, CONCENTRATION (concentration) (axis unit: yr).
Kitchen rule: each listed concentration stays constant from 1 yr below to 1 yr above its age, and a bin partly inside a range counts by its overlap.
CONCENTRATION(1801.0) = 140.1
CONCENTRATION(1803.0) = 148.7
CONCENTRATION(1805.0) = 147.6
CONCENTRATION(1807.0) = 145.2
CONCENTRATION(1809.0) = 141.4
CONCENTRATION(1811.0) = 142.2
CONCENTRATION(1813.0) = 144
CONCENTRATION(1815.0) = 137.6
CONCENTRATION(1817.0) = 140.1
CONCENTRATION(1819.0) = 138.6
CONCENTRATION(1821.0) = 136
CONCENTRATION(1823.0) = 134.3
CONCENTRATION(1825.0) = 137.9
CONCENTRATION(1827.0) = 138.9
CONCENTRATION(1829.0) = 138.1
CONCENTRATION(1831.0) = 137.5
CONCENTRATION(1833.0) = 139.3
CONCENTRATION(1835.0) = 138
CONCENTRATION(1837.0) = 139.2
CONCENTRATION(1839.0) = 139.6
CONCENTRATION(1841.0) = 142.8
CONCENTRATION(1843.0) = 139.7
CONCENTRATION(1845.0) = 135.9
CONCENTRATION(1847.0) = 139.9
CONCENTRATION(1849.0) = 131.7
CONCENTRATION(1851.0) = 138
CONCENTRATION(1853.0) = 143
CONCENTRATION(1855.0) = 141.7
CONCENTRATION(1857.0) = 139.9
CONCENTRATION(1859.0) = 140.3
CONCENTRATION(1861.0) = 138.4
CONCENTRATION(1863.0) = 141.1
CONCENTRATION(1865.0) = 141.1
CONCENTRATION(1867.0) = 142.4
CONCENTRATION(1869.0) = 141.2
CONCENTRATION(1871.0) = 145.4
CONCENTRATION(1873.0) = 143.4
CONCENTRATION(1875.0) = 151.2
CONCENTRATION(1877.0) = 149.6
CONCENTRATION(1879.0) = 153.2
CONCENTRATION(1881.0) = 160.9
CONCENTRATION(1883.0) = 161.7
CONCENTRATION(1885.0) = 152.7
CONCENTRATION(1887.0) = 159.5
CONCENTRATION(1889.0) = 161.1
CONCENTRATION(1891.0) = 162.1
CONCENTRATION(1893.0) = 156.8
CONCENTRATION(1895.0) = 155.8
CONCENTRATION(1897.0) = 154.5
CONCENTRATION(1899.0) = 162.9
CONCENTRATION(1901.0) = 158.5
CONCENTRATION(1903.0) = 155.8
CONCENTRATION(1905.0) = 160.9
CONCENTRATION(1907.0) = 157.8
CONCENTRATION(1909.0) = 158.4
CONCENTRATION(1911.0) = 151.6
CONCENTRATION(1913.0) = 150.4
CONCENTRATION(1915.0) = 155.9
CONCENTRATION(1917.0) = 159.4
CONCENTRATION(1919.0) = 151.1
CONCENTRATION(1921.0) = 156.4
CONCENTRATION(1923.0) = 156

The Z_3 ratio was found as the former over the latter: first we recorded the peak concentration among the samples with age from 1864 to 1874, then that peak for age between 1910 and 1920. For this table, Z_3 0.91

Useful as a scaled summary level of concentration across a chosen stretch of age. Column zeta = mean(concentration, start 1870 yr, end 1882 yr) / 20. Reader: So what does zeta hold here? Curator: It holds 7.53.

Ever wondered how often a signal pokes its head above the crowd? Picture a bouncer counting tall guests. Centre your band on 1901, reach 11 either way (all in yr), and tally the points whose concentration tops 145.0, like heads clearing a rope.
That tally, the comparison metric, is 11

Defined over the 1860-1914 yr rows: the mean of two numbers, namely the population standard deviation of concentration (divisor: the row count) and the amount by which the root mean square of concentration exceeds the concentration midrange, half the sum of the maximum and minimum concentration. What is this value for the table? 5.0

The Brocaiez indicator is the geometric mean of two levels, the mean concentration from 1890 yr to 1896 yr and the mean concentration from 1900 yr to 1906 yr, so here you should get 158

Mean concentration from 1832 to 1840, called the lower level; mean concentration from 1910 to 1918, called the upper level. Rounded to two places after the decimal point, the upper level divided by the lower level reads 1.11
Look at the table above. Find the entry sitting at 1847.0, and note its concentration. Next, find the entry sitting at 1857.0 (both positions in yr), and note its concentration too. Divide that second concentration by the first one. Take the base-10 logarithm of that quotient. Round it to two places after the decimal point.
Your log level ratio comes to 0.00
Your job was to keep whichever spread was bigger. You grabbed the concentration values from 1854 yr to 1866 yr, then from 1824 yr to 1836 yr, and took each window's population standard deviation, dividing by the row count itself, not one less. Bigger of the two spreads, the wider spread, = 1.1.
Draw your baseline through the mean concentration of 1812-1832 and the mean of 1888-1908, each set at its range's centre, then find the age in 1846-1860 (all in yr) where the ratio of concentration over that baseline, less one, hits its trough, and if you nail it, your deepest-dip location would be 1849.0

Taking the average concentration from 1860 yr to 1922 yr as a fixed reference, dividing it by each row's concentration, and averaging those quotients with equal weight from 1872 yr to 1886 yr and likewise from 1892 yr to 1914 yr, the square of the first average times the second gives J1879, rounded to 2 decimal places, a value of 0.98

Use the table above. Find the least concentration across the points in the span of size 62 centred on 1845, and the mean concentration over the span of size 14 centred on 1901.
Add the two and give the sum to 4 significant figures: 289.7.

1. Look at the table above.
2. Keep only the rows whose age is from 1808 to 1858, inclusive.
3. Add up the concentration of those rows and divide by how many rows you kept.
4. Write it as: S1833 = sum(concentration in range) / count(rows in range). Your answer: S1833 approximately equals 139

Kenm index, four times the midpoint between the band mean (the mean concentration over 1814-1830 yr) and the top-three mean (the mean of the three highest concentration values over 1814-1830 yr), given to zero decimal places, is 554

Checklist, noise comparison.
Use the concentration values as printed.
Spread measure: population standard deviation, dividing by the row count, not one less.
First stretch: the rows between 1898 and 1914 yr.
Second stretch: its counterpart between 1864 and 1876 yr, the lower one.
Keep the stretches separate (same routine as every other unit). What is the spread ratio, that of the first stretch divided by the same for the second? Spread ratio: 1.2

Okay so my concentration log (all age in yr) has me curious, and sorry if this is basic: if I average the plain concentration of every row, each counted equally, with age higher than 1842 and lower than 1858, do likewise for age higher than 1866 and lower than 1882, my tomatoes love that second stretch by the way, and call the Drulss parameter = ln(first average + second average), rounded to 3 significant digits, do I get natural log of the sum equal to 5.66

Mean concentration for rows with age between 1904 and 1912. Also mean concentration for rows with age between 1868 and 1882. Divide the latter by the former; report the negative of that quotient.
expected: -0.950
